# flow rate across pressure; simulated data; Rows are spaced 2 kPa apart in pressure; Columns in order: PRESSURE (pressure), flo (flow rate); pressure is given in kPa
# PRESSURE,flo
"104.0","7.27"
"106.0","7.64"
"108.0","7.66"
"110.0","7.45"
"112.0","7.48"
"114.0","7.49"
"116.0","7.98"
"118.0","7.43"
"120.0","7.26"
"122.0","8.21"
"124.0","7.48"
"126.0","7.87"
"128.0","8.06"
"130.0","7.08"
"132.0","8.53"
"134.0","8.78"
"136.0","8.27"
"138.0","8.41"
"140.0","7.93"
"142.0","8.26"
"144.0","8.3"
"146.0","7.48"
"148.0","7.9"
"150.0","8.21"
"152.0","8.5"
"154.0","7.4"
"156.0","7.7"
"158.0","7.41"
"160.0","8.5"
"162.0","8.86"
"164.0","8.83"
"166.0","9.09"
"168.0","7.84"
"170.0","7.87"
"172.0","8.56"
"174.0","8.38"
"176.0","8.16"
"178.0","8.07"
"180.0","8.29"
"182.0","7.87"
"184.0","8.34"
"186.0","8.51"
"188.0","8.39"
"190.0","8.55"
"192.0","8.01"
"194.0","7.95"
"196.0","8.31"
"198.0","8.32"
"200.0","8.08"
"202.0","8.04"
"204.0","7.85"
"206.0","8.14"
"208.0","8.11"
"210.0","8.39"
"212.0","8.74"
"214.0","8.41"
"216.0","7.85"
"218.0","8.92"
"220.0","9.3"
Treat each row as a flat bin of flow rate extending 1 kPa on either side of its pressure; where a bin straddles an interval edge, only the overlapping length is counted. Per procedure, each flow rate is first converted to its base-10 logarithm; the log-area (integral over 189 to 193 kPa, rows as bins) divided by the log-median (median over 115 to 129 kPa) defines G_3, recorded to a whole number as 4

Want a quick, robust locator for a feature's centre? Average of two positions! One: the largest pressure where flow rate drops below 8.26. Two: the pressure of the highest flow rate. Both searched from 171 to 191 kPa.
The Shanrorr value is 177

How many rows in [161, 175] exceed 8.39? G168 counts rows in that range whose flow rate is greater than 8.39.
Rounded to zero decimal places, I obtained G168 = 4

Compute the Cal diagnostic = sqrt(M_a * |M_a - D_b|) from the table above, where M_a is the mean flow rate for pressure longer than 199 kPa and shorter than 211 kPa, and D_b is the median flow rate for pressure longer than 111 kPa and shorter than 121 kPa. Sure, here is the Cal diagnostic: 2.24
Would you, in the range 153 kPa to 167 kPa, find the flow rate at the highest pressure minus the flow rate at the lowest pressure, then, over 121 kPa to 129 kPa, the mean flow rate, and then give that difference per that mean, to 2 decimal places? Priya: 0.21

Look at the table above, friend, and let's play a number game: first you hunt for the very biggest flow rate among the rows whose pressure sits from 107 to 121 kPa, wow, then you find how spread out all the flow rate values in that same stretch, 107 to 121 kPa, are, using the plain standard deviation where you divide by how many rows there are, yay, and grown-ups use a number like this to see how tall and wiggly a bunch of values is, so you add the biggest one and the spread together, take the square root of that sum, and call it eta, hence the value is 2.86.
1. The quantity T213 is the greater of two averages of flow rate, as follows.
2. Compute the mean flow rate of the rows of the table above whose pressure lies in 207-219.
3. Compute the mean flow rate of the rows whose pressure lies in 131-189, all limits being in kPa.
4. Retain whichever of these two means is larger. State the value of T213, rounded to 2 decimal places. 8.40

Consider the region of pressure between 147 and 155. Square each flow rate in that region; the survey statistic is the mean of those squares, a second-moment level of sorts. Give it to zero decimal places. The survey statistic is 64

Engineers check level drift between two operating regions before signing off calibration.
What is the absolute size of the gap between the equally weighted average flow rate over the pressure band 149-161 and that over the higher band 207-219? 0.45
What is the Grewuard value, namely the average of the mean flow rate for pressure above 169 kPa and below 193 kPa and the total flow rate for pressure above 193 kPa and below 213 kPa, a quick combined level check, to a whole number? 45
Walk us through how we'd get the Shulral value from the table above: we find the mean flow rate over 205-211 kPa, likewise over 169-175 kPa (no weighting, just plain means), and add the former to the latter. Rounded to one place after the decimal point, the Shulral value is 16.5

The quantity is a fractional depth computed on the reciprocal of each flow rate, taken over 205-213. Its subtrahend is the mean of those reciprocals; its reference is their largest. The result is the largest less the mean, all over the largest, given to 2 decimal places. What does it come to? 0.03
